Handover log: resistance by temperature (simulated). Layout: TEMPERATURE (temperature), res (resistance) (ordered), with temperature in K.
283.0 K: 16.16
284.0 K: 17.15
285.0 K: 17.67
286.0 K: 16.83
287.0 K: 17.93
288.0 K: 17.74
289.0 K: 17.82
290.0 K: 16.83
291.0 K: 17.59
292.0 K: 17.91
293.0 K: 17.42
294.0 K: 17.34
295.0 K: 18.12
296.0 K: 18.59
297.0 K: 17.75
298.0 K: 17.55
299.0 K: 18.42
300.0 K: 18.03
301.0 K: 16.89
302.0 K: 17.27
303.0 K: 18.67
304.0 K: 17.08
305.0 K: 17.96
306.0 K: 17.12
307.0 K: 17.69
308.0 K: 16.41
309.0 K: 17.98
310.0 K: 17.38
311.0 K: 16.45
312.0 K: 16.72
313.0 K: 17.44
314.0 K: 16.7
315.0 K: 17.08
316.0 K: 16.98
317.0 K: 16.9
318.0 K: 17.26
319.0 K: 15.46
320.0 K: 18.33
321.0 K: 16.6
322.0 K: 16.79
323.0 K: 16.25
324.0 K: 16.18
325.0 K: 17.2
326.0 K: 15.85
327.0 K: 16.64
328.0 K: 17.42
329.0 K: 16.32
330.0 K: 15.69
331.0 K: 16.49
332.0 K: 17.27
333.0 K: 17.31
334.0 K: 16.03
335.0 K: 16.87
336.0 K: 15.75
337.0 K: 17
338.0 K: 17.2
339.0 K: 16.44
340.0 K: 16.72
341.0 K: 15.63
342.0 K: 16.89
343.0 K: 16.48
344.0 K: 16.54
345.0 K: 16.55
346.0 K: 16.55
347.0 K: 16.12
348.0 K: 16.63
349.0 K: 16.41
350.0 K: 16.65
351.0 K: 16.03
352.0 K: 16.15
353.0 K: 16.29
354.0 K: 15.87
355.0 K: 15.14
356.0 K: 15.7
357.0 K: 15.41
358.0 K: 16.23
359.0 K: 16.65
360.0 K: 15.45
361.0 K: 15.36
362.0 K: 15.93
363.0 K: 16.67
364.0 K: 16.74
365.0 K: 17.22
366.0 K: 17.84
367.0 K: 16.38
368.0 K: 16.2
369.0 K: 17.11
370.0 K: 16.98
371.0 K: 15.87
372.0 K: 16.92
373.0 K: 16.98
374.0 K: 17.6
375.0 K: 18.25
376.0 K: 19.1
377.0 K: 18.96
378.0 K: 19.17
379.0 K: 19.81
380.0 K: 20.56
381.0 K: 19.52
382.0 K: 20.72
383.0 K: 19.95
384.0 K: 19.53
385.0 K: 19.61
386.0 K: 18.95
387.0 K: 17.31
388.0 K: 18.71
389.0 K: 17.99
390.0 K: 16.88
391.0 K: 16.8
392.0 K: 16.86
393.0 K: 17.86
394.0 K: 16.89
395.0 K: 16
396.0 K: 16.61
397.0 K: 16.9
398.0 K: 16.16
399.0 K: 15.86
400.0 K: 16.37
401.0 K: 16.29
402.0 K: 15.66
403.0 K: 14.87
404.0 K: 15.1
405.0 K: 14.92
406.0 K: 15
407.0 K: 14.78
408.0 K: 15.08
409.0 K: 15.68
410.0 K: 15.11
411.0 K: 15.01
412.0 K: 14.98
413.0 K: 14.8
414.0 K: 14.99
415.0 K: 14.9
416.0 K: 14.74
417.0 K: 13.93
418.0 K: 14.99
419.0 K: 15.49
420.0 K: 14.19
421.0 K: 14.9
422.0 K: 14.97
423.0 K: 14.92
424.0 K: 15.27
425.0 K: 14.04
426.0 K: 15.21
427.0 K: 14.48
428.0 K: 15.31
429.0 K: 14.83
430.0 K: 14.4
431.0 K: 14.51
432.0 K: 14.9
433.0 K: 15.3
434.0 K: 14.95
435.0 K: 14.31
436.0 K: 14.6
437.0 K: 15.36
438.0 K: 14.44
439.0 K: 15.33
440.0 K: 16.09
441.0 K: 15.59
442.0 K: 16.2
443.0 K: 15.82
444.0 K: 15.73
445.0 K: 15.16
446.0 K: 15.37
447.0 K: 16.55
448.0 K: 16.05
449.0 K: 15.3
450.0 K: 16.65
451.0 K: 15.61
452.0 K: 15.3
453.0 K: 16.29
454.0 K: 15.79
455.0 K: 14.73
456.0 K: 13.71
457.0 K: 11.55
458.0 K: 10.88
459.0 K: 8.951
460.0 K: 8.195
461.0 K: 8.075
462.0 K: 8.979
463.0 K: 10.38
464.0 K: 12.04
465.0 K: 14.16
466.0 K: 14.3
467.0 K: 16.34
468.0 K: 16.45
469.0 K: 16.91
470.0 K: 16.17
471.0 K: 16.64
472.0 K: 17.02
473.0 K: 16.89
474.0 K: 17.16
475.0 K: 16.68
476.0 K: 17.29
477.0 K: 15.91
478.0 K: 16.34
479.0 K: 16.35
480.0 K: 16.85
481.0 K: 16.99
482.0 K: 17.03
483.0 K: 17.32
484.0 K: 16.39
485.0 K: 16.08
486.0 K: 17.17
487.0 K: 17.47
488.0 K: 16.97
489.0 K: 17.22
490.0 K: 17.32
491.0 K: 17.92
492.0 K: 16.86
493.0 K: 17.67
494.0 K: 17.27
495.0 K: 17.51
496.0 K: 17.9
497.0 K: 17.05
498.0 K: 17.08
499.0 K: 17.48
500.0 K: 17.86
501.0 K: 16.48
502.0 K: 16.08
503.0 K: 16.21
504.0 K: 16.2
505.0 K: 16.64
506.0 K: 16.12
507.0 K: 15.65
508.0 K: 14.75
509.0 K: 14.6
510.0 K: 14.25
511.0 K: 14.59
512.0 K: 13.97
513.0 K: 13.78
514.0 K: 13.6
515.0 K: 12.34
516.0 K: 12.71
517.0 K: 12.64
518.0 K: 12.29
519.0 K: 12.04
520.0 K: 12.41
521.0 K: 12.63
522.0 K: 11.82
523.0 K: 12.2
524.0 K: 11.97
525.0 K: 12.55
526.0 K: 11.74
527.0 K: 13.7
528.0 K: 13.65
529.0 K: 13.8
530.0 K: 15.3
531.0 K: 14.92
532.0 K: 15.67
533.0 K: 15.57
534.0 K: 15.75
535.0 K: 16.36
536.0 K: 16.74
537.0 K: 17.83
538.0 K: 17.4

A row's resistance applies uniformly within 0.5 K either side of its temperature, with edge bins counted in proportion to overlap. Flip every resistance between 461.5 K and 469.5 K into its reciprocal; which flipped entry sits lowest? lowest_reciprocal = 0.0591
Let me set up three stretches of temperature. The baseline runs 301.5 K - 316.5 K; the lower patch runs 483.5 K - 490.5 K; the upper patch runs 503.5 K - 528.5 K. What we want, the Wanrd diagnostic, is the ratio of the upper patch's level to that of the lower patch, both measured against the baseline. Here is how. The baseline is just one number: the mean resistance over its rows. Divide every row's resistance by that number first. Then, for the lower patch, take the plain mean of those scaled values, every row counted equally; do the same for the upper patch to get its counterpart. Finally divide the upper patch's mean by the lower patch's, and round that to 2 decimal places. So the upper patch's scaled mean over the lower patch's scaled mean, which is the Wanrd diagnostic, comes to 0.80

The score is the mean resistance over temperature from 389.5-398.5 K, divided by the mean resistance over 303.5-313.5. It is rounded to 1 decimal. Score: 1.0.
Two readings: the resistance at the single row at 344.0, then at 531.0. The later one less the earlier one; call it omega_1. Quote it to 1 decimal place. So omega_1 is -1.6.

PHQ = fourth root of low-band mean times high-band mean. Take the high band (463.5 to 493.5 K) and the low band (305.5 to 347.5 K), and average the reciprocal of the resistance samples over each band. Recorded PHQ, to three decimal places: 0.246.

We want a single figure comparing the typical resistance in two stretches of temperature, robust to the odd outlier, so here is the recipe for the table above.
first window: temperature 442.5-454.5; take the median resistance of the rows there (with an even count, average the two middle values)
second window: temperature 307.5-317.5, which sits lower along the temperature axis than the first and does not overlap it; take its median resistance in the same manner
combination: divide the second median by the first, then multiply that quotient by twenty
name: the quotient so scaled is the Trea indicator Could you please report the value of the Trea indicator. 21.5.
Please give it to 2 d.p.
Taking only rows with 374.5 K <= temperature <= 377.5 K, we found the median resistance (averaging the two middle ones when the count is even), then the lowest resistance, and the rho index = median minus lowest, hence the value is 0.71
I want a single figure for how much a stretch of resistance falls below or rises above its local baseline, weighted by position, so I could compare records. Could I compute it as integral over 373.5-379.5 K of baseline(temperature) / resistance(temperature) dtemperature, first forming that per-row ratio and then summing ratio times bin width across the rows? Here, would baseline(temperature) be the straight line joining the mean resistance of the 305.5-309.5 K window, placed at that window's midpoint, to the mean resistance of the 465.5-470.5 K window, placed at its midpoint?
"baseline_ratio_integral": 5.4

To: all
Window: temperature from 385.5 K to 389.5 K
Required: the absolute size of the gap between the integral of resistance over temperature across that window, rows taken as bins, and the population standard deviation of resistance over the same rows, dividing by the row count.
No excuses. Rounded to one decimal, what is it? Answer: 72.3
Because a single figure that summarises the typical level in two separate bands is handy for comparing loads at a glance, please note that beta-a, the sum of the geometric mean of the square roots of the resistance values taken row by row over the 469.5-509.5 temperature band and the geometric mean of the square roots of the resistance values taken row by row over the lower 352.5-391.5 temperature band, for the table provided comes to 8.27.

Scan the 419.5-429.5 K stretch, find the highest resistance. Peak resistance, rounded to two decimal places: 15.31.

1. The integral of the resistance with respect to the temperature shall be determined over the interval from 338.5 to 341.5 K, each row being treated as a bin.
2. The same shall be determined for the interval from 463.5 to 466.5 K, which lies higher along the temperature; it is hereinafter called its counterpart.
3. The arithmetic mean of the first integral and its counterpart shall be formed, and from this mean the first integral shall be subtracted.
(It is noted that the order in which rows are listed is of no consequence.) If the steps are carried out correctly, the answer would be -4.1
